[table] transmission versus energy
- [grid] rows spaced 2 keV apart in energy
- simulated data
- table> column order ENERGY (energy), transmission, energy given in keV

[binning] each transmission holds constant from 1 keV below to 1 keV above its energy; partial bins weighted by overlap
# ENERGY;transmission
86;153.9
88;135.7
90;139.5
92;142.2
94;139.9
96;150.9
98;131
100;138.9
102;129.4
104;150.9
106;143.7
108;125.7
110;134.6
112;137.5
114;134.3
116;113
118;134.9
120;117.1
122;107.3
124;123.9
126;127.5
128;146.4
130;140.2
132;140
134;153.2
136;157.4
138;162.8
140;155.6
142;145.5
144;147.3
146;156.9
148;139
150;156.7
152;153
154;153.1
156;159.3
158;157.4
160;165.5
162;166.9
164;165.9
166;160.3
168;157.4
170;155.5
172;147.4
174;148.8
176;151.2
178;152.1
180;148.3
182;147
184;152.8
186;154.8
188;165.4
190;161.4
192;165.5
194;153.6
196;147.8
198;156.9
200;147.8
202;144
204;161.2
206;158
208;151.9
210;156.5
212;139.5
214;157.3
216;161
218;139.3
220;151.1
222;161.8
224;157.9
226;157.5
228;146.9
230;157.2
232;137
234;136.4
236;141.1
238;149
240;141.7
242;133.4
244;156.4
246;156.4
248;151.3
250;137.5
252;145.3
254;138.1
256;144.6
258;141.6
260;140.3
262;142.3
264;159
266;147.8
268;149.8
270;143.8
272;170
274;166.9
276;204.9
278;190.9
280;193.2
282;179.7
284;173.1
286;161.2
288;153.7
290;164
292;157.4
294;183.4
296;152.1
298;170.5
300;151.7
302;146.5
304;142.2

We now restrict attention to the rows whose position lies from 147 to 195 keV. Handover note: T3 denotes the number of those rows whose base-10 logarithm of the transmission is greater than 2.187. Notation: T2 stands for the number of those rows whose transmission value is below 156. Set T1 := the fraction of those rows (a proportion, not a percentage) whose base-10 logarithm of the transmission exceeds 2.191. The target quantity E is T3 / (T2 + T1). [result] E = 1.0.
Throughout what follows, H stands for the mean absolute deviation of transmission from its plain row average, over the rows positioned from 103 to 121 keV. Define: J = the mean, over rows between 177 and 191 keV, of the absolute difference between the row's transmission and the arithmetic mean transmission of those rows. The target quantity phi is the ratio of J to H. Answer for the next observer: 0.6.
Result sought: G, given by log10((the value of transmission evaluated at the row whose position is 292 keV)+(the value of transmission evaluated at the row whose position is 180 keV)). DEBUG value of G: 2.49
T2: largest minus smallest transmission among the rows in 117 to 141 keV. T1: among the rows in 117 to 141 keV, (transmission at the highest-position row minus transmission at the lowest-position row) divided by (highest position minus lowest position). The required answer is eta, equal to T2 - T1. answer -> 55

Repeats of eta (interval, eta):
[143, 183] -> 28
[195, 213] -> 22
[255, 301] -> 64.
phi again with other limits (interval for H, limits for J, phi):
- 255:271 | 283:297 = 1.9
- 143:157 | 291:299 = 2.1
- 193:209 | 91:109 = 1.5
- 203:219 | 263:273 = 1.2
